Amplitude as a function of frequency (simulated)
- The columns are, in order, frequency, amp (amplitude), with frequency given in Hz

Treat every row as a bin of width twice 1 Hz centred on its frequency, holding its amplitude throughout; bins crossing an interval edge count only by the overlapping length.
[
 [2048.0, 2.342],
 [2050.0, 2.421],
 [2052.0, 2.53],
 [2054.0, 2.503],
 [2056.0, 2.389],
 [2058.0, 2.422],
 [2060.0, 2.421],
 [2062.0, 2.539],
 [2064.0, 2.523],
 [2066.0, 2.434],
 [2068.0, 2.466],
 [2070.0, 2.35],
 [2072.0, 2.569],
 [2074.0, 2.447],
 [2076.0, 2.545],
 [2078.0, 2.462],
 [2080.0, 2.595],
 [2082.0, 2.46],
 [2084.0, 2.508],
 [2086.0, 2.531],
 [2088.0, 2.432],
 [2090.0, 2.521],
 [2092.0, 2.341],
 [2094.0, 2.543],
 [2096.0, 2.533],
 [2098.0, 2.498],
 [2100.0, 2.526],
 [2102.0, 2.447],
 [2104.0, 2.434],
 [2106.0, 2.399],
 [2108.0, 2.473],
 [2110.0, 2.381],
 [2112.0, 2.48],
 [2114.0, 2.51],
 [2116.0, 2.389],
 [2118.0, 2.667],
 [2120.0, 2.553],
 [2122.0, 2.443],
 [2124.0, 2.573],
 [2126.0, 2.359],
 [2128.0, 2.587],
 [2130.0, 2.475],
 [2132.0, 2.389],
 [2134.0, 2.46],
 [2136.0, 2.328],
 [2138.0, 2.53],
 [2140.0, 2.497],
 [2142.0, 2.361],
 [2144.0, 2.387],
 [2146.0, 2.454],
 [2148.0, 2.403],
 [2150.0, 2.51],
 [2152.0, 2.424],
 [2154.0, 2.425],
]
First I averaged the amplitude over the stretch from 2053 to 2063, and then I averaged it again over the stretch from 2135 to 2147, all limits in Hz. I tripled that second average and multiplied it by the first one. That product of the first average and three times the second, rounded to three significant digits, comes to 17.9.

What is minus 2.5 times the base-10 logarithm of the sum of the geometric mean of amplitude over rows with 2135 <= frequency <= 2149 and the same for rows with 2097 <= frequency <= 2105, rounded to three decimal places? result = -1.725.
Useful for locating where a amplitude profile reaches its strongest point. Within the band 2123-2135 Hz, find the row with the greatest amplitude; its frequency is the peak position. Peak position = 2128.0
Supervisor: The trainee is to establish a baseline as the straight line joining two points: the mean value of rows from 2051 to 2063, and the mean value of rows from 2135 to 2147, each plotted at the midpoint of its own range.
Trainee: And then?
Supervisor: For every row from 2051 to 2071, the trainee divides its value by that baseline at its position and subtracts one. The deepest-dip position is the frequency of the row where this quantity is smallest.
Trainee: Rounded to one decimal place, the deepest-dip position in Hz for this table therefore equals 2070.0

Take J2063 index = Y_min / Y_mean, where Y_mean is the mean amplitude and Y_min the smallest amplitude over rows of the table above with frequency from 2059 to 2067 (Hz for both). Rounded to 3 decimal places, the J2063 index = 0.977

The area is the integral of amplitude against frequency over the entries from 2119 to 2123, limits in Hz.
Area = 10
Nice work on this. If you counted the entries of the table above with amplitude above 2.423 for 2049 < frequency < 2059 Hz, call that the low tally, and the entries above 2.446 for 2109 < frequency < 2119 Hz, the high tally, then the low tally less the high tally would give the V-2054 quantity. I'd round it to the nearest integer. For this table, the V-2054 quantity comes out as -1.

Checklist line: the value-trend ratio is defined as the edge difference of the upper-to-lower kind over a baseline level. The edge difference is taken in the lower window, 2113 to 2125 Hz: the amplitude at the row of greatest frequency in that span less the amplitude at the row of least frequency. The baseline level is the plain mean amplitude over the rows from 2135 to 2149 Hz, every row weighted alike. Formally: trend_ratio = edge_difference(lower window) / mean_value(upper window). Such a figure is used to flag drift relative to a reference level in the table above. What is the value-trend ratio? 0.026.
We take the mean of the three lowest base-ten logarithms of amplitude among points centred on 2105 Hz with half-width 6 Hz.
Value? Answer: 0.381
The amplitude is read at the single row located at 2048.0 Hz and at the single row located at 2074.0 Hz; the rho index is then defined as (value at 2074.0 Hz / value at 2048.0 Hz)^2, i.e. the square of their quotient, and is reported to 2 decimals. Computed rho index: 1.09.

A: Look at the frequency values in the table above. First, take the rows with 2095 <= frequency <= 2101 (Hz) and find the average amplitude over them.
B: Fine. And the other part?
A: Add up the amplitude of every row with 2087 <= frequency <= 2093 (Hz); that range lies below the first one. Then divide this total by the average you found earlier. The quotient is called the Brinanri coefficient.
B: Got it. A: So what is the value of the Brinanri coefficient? 2.90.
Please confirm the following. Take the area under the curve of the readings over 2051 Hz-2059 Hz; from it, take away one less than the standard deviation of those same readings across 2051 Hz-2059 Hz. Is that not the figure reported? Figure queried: 20.6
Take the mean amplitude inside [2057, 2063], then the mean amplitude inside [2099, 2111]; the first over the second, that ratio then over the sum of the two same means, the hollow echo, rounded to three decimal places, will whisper 0.205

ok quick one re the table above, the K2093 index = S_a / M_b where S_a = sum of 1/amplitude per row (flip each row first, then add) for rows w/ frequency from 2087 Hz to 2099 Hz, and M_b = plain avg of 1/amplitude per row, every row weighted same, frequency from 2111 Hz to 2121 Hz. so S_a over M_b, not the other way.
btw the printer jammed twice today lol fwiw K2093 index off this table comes 6.1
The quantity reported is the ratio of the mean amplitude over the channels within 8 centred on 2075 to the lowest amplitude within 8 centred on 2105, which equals 1.04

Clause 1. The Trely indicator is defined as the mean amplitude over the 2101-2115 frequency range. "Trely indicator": 2.45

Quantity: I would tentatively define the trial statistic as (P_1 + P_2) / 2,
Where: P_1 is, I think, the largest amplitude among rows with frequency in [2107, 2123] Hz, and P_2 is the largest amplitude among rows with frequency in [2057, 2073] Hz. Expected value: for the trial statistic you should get 2.62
